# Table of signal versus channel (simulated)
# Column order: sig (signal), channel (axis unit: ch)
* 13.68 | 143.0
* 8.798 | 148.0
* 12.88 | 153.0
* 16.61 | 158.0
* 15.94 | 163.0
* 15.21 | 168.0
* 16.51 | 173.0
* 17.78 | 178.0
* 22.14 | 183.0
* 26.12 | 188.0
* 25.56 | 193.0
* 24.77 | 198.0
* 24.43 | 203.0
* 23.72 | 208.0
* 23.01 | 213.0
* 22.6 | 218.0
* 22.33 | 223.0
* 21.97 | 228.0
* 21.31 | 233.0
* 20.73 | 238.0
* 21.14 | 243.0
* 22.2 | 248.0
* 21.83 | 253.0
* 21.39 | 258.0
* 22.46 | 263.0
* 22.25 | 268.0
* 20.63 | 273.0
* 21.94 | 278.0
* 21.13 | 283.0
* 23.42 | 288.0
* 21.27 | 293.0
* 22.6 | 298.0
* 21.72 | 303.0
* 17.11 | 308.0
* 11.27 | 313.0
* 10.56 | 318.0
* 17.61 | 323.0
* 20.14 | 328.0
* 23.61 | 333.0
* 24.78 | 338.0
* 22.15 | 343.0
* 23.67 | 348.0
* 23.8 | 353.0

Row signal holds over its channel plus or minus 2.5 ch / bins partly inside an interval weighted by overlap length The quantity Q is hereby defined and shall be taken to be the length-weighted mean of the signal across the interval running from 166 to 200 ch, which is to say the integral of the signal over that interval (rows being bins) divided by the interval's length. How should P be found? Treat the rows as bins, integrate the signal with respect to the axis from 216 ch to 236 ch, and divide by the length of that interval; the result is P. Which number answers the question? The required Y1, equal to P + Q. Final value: 43.2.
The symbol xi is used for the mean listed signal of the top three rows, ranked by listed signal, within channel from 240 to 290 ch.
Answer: 22.7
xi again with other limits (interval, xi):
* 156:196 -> 24.6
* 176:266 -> 25.5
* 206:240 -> 23.1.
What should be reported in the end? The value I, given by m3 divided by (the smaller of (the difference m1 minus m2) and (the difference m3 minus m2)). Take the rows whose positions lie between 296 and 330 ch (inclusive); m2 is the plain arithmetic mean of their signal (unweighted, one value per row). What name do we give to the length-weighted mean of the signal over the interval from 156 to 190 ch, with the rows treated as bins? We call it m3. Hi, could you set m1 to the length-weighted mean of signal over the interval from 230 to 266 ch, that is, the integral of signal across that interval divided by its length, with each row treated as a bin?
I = 15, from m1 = 21.6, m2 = 17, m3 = 18.5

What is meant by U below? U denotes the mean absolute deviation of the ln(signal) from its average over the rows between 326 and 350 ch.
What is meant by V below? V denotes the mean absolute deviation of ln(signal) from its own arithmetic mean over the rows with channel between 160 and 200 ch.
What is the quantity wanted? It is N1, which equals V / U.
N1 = 3.3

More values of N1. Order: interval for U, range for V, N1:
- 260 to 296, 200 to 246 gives 1.3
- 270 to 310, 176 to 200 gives 2.0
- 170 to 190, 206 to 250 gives 0.2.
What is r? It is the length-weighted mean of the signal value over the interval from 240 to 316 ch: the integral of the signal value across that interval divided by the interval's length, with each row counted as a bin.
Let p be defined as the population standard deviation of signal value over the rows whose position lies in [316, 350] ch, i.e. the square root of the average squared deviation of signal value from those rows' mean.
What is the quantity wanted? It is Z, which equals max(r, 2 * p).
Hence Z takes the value 20.8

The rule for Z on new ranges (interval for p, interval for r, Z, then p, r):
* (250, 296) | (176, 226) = 23.3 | 0.8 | 23.3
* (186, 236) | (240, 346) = 20.5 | 1.5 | 20.5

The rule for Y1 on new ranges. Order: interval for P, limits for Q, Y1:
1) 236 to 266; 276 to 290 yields 43.8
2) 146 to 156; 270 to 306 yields 33.0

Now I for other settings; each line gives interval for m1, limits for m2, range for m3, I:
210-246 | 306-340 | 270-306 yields 6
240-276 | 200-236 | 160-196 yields -7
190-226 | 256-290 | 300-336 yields -4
